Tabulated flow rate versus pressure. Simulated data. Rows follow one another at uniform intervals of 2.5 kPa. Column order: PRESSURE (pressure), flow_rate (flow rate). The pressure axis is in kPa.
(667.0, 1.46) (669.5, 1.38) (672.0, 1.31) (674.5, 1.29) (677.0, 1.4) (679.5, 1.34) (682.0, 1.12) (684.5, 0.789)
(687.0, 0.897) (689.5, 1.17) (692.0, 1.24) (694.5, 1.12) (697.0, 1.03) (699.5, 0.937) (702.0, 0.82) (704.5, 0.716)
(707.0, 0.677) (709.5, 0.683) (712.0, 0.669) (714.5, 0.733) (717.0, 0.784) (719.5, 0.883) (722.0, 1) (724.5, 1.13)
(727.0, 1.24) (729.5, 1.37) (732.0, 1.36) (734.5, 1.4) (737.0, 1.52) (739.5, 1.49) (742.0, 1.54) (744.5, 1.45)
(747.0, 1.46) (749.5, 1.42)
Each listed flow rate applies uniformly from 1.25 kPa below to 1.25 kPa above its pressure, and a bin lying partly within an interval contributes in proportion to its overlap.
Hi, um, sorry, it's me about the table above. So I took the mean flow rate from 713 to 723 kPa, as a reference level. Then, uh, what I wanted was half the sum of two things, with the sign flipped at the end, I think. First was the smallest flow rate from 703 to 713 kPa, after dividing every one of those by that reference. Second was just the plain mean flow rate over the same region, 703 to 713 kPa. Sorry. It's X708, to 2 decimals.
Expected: -0.74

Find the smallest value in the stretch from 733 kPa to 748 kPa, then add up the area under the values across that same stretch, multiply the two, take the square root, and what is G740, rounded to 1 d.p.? 5.6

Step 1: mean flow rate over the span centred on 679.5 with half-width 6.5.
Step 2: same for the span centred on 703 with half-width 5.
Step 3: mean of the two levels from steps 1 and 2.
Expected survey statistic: 0.99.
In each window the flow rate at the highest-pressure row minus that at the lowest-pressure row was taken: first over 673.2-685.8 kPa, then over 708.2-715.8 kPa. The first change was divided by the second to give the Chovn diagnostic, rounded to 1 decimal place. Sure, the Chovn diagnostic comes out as -10.0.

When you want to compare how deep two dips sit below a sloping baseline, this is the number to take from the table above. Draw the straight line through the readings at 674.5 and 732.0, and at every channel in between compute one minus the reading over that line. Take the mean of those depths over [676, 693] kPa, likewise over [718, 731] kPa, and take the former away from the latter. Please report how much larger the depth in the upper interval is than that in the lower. 0.04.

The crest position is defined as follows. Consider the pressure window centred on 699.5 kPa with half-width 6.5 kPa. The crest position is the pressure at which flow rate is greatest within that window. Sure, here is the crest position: 694.5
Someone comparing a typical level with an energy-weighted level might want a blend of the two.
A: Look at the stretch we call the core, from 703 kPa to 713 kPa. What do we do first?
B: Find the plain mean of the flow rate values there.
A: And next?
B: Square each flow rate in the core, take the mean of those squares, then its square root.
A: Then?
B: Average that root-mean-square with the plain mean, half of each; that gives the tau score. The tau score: 0.7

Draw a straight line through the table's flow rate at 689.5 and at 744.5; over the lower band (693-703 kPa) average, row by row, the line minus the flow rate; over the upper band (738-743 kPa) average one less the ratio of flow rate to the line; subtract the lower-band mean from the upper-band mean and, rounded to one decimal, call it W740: -0.3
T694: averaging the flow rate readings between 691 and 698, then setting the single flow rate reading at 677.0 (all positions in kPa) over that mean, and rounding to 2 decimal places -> 1.24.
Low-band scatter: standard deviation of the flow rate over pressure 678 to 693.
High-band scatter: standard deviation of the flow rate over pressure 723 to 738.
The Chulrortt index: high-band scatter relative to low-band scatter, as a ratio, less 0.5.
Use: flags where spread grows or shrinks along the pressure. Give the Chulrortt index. 0.14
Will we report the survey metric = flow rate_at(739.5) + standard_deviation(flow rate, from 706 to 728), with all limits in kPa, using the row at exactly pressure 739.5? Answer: 1.7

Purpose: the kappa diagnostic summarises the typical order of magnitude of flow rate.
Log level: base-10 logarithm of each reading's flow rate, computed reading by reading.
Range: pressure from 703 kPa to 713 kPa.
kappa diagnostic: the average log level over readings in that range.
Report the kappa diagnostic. -0.16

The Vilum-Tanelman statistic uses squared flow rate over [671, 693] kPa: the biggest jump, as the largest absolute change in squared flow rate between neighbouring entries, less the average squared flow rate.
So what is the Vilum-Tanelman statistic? -0.78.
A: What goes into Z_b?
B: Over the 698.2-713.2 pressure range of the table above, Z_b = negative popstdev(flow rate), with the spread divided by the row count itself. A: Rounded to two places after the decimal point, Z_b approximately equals -0.10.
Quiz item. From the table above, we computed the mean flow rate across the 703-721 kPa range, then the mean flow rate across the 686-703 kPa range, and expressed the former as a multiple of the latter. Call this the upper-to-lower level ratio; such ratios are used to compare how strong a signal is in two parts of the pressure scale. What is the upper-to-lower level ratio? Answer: 0.7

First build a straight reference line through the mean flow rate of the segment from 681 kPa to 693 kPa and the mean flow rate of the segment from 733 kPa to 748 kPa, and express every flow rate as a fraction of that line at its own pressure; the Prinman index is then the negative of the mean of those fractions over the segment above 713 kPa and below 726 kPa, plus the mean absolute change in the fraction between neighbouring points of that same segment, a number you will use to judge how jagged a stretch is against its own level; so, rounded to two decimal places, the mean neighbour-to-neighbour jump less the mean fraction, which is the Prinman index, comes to -0.63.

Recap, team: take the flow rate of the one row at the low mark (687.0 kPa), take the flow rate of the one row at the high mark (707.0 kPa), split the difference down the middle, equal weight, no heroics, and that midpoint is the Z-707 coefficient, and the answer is 0.79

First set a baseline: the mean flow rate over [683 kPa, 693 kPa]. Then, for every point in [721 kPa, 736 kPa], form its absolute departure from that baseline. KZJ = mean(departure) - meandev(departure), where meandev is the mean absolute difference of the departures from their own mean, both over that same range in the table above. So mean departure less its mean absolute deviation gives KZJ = 0.12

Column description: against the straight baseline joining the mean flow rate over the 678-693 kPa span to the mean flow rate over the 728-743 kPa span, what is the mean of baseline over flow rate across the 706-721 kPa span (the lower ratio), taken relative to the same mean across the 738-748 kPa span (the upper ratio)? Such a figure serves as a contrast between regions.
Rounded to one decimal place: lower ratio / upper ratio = 1.7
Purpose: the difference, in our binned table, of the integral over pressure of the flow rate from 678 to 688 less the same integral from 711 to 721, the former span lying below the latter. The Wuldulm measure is 2.7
